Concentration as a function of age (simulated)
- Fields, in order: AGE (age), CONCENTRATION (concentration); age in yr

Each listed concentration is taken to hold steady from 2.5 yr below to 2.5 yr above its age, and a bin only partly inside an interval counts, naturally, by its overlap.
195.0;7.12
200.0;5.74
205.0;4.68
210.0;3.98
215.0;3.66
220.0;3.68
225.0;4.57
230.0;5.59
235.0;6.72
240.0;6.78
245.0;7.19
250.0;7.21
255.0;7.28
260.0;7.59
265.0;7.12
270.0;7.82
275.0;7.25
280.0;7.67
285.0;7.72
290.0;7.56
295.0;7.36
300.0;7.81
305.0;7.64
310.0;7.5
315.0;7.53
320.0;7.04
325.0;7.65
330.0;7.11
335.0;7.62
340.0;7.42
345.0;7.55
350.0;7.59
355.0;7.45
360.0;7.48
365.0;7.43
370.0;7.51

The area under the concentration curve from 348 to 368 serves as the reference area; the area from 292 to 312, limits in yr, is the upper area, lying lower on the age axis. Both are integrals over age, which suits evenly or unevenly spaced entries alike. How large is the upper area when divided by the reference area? 1.012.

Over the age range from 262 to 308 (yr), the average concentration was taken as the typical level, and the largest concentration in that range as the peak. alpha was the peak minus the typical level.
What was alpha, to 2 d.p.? 0.27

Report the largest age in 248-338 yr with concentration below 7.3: 330.0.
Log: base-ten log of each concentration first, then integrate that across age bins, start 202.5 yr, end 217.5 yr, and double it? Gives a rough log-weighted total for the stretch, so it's 18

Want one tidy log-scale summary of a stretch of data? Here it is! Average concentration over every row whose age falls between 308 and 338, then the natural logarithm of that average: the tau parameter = 2.00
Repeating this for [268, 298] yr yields 2.02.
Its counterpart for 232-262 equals 1.96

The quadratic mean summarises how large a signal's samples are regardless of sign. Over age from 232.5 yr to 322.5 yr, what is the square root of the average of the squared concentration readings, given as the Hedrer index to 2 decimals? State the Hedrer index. 7.38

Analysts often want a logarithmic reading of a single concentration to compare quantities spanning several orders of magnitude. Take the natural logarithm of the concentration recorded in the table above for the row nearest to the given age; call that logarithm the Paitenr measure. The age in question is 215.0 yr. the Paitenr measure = 1.30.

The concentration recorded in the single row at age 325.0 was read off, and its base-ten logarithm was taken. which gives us 0.884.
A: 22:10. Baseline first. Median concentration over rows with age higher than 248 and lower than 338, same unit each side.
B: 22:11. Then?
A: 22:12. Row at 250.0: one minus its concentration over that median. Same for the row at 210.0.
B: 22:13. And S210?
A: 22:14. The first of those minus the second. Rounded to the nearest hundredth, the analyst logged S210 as -0.43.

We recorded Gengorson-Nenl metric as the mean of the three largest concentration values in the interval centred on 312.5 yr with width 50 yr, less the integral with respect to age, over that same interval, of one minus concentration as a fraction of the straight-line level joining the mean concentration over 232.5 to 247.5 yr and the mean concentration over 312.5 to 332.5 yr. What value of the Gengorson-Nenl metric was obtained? 9.1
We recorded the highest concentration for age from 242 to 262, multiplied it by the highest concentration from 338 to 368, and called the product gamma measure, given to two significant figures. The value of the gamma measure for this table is 58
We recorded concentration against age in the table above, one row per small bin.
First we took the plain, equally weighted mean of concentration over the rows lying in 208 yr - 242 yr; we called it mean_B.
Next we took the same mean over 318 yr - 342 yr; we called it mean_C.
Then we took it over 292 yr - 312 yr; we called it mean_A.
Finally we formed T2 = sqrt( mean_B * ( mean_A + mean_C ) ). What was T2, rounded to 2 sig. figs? 8.6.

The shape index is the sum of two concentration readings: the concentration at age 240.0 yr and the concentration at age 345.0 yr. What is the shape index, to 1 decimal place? 14.3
